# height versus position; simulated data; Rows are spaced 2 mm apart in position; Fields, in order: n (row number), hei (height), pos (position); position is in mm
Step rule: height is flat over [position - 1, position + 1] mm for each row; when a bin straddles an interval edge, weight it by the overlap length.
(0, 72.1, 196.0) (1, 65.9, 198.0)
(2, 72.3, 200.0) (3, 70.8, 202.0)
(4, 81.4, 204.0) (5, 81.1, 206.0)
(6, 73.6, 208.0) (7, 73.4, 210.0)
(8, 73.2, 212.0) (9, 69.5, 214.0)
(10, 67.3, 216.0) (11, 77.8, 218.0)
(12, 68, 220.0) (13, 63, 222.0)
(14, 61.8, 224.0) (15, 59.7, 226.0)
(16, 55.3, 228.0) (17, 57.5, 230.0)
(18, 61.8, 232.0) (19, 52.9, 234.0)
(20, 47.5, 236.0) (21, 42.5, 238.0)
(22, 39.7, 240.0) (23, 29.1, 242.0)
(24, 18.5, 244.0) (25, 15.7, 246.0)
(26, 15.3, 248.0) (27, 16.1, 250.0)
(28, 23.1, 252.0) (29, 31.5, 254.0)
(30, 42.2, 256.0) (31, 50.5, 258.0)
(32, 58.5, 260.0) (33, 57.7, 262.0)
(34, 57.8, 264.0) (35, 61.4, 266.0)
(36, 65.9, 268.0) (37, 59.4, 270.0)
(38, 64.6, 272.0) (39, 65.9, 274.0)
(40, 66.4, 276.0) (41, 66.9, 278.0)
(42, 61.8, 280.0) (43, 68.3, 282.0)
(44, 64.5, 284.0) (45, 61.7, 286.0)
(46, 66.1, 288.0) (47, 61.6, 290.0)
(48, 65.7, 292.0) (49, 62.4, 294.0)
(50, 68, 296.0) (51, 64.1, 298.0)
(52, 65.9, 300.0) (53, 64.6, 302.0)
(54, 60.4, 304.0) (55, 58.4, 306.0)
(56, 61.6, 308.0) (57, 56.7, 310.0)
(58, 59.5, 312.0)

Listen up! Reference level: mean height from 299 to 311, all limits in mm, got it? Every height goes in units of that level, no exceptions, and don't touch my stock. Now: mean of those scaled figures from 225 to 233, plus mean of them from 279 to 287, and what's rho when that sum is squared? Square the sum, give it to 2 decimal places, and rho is 4.01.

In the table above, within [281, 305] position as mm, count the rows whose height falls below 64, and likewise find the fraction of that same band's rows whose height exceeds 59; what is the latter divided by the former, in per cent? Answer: 25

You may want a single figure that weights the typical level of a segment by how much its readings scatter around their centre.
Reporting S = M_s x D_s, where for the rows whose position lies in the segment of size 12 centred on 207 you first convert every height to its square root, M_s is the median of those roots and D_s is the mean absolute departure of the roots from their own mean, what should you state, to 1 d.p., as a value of 1.8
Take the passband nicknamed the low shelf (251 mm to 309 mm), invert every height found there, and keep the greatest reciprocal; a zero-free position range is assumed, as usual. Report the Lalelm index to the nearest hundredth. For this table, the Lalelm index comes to 0.04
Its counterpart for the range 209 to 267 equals 0.07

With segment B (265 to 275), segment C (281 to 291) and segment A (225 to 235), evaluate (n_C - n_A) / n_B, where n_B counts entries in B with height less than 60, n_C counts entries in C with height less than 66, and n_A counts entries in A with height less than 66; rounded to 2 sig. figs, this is -2.0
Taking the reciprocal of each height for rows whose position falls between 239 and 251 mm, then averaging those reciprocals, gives 0.051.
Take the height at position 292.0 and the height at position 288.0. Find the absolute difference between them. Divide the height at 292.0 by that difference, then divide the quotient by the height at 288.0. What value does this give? 2.5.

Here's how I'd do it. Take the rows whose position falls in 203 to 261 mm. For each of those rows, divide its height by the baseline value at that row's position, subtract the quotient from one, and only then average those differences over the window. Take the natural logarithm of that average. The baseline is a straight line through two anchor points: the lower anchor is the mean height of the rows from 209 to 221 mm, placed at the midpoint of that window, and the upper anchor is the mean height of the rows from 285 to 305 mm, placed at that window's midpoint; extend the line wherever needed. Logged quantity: -1.3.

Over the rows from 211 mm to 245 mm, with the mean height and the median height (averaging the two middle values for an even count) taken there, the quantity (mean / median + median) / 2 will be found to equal 30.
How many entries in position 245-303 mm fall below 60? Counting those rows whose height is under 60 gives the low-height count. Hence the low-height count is 11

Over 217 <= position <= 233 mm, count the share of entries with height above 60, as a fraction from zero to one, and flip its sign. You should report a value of -0.6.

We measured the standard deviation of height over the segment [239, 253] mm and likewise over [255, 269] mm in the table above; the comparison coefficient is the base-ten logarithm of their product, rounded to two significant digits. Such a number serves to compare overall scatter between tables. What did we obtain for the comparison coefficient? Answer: 1.8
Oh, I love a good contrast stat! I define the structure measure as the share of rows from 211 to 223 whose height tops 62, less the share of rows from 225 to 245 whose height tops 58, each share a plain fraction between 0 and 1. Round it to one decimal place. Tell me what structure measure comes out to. 0.8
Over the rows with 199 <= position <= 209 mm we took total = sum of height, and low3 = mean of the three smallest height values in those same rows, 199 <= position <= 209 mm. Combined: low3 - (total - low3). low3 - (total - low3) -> -235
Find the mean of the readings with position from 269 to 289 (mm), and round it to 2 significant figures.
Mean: 65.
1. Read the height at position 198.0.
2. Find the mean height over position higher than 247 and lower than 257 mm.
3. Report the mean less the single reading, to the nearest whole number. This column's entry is -40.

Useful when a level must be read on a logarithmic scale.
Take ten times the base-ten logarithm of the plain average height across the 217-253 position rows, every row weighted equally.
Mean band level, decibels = 16.5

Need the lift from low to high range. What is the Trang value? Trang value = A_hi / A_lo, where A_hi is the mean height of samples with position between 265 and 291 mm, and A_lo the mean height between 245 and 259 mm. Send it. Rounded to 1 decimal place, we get 2.3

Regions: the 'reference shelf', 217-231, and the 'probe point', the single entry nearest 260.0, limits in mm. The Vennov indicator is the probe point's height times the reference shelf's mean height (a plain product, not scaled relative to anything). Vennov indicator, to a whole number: 3703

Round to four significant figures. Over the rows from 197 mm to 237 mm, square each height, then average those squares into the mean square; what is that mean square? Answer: 4529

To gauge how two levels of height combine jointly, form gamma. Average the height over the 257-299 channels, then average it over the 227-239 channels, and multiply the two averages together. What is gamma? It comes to 3324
